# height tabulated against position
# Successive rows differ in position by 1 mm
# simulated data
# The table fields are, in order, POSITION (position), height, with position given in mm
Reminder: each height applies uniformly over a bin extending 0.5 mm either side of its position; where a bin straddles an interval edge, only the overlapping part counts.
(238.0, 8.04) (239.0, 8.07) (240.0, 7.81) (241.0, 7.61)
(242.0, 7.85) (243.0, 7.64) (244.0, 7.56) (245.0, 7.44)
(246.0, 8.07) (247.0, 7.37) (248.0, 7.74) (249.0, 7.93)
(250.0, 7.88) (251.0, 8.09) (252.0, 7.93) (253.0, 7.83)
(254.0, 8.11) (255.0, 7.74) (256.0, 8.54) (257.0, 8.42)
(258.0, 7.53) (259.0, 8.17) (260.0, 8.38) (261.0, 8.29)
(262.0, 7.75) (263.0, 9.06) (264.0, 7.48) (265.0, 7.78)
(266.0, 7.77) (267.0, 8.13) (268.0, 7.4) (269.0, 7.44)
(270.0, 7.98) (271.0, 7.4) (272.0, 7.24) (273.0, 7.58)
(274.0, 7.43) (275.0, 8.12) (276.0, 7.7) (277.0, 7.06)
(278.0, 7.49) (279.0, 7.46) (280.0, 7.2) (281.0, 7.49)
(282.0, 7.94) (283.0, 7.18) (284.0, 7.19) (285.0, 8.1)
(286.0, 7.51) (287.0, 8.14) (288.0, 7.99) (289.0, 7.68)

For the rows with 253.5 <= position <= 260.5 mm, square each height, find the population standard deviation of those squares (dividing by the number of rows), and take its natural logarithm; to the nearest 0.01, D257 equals 1.71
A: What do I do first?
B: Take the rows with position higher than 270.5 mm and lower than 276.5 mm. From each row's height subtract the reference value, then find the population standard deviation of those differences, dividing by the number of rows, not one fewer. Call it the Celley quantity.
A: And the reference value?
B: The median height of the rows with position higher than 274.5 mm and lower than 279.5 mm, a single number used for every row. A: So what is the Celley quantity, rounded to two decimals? 0.28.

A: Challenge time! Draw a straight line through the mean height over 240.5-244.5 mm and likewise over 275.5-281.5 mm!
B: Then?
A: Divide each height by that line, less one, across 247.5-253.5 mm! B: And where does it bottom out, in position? 248.0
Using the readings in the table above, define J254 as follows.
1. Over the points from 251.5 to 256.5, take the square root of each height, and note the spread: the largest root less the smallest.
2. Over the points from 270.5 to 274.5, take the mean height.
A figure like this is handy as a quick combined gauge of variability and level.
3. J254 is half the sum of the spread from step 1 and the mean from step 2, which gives 3.78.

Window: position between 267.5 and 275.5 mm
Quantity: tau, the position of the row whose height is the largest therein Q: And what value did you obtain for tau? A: 275.0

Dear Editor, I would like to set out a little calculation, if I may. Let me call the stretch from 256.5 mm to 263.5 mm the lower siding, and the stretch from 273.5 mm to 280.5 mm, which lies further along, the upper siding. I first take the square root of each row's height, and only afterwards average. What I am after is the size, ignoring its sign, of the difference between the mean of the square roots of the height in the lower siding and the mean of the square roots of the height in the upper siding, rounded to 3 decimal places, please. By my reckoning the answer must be 0.130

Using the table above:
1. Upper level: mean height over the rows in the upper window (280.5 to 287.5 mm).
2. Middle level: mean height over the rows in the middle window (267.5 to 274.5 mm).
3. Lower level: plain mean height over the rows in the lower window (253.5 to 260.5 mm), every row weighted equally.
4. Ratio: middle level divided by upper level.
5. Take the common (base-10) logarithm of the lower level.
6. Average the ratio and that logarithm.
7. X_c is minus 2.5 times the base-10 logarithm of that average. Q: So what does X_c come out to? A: 0.062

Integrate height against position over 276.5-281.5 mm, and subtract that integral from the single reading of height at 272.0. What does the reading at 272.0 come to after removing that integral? -29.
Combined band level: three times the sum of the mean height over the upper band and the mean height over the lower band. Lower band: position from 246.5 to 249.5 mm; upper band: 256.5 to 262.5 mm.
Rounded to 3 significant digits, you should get 47.3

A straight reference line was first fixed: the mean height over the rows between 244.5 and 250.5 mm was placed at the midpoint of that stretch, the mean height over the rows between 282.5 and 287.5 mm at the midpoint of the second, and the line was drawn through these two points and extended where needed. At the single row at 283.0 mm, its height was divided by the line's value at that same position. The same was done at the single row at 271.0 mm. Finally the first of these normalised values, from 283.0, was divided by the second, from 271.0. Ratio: 0.97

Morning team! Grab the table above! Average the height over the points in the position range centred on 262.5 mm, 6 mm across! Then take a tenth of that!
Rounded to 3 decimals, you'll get 0.812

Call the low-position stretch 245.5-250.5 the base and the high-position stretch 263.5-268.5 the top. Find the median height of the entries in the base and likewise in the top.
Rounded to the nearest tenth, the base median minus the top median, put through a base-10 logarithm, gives -1.0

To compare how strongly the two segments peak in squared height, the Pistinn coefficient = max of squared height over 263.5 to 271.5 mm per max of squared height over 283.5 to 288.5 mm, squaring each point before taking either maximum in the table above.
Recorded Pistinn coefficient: 1.00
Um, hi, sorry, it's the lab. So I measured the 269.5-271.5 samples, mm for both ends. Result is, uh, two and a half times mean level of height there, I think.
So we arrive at 19.2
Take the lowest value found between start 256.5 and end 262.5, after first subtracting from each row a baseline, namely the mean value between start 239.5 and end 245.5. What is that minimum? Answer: -0.12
